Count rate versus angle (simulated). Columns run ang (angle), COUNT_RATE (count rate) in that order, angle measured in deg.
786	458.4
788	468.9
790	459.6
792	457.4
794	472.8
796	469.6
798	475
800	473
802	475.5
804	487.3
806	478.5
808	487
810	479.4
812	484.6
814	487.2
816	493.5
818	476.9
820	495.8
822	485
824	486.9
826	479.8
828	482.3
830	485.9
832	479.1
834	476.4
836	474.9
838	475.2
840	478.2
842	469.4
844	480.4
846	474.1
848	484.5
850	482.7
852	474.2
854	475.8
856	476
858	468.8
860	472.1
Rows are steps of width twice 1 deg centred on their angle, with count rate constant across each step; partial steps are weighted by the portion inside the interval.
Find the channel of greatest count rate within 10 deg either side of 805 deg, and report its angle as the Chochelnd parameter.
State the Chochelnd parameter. 804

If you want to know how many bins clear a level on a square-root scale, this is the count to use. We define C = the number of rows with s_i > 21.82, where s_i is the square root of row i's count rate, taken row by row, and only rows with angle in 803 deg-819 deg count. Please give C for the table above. 8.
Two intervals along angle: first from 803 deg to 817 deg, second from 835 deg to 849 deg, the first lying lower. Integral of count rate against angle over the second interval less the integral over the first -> -122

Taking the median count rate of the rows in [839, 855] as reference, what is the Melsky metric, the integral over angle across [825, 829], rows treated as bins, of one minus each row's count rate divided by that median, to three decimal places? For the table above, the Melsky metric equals -0.034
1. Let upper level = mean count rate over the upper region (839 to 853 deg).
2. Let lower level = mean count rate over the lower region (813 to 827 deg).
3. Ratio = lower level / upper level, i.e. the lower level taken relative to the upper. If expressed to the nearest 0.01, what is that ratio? 1.02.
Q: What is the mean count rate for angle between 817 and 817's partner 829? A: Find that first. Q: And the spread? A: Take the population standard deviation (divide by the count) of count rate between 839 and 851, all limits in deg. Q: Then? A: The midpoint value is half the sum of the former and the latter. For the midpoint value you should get 245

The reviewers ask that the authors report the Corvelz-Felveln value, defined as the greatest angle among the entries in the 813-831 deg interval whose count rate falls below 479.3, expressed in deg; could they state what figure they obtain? 818 deg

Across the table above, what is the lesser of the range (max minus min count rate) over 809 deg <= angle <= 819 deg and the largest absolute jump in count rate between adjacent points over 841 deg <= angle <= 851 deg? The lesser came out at 11.0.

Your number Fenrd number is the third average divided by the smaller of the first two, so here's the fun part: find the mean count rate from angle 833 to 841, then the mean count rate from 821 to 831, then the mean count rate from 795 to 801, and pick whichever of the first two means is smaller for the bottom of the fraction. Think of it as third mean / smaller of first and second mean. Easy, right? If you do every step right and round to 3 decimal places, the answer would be 0.992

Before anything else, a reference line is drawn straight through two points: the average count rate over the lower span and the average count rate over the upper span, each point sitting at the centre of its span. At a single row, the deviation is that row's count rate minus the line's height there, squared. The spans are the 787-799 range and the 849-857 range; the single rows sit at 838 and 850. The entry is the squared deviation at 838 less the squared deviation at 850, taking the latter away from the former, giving -36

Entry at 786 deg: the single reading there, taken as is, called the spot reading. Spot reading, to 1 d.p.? 458.4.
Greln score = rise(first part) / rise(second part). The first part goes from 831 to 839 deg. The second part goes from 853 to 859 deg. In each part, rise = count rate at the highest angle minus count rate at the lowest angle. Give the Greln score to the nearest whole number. 1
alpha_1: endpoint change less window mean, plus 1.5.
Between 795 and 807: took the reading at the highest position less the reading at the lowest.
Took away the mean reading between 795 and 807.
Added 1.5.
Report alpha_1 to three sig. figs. -466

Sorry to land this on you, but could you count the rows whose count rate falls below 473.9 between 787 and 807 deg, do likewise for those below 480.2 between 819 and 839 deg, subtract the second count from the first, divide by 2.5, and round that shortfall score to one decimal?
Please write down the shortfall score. 0.4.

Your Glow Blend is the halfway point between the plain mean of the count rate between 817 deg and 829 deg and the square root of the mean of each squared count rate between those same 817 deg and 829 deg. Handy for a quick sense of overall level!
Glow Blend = 484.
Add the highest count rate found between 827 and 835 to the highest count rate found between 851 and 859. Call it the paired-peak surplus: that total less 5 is 957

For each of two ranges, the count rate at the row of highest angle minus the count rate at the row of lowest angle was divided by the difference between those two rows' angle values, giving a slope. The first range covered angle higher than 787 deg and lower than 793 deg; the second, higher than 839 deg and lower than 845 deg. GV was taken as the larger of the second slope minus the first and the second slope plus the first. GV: 3.4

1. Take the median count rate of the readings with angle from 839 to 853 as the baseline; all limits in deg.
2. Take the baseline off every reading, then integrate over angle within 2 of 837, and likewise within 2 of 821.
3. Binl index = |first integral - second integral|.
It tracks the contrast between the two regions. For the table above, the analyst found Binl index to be 61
